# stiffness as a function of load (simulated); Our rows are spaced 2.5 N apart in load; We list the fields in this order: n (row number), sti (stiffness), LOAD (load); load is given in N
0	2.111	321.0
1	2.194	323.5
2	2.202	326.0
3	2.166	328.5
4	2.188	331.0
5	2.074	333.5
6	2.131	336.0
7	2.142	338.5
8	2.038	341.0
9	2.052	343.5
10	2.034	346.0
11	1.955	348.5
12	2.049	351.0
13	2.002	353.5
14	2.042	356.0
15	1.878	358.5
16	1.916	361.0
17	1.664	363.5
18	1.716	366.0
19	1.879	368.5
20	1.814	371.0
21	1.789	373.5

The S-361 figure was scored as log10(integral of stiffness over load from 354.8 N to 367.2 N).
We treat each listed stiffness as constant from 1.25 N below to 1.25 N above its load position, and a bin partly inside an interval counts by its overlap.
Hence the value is 1.36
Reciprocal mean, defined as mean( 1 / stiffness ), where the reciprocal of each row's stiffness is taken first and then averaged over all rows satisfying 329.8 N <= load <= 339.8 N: 0.469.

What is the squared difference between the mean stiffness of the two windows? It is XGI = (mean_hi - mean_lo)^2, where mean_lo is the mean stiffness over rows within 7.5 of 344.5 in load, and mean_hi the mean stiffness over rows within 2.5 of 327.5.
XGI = 0.019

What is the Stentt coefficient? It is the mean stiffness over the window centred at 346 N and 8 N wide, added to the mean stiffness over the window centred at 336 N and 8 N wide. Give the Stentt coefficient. 4.13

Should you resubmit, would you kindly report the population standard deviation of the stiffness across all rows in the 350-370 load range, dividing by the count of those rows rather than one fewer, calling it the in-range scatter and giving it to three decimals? 0.134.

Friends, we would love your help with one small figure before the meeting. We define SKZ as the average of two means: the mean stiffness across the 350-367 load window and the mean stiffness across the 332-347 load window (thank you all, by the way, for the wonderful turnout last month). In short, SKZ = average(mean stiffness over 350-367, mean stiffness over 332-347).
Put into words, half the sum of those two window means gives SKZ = 1.99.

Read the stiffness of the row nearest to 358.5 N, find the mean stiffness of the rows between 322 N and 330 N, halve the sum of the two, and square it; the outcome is 4.1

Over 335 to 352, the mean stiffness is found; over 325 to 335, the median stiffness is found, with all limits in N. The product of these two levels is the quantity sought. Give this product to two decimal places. 4.48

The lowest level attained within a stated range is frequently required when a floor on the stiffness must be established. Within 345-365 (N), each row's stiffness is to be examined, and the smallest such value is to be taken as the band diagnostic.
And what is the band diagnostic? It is 1.664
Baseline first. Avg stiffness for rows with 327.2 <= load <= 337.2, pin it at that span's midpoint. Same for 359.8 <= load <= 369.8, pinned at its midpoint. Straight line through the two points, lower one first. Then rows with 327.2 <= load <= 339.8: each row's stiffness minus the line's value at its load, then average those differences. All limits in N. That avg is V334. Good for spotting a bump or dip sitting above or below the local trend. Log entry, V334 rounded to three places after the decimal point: 0.014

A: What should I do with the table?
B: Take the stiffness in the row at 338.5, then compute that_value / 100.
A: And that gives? 0.0214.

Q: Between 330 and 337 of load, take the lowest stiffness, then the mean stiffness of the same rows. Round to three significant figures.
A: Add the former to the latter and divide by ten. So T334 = 0.420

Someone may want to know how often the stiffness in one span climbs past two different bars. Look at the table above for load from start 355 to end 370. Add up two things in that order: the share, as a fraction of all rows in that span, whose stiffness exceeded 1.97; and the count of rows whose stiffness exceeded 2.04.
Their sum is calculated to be 1.2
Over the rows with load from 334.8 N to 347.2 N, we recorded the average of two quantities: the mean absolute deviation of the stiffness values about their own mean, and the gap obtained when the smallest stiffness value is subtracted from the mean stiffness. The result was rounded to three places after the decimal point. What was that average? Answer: 0.046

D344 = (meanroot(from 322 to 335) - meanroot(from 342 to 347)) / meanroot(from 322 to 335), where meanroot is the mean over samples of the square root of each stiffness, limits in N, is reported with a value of 0.028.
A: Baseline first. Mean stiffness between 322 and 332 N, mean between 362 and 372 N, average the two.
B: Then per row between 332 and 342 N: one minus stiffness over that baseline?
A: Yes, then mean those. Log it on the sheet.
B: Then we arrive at -0.06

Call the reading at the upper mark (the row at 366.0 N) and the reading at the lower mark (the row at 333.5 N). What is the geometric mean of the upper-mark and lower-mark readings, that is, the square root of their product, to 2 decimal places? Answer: 1.89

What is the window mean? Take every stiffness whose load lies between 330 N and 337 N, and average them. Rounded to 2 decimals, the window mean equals 2.13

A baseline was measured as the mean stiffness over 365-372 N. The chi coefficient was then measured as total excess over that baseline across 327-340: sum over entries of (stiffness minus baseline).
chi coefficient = 1.7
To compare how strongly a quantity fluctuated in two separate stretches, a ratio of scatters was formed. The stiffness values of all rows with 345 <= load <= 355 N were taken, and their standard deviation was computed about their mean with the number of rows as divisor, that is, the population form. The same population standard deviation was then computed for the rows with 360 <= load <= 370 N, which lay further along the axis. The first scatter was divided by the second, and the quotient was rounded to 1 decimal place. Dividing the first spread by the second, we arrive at 0.3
